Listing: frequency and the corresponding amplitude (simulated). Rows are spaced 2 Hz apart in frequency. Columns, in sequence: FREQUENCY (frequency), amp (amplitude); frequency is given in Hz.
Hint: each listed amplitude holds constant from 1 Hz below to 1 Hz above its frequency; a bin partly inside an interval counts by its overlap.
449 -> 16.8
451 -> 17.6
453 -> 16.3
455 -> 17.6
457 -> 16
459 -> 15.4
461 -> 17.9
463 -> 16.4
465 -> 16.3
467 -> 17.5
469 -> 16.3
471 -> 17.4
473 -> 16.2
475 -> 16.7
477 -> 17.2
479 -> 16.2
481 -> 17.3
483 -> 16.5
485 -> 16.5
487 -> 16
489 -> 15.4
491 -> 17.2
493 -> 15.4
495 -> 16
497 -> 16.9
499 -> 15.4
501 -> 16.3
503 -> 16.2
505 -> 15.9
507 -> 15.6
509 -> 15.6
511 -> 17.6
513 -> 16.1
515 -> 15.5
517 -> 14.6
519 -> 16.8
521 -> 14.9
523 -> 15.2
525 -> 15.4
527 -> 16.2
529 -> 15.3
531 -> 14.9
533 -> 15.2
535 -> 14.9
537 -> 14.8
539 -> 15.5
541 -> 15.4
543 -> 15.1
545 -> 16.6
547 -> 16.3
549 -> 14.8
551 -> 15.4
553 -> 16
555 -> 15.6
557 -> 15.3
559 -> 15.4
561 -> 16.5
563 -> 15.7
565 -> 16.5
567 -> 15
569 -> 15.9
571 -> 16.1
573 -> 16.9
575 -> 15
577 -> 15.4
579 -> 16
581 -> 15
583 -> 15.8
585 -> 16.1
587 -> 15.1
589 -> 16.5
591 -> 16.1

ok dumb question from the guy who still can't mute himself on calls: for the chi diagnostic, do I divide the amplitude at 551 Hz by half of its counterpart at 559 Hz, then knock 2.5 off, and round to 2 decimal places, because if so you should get -0.50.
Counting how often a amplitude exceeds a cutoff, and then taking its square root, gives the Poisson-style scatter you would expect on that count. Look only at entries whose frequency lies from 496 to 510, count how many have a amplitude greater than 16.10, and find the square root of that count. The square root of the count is 1.7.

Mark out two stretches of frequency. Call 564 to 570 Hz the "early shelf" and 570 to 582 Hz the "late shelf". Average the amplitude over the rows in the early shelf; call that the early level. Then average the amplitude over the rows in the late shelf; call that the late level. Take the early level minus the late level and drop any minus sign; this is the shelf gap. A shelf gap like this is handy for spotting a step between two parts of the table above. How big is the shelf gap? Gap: 0.07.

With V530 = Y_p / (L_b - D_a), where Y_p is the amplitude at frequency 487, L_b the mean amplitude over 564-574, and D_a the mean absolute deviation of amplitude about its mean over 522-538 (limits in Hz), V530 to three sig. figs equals 1.01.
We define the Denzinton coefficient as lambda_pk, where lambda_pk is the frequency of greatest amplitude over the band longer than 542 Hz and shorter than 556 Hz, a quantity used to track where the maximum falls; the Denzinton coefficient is 545 Hz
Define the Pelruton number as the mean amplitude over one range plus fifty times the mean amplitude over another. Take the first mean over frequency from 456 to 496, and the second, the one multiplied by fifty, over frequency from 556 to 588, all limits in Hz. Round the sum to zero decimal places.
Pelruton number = 803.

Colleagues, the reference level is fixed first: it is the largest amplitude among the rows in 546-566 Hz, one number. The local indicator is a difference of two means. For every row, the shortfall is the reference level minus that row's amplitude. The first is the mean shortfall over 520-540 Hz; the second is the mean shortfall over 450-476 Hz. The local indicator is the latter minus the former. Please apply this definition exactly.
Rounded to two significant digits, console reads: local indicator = -1.5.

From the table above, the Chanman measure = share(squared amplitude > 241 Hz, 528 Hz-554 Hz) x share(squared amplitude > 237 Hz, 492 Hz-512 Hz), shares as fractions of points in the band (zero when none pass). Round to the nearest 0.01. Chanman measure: 0.23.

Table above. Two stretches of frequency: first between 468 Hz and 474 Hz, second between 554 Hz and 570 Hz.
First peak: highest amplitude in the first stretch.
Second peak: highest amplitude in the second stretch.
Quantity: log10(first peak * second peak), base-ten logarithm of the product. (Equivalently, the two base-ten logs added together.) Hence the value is 2.46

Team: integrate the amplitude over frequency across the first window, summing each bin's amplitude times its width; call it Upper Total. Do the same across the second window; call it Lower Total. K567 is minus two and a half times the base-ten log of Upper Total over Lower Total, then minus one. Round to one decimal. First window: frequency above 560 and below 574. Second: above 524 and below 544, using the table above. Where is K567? -0.7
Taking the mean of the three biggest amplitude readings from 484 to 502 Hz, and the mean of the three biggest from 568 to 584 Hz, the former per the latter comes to 1.03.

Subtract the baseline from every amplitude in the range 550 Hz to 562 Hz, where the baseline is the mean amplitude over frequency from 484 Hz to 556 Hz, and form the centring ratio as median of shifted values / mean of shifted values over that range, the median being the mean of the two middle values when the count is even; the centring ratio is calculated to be 6.54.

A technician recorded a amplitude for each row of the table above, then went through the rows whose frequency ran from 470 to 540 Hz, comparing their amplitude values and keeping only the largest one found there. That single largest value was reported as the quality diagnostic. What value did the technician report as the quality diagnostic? 17.6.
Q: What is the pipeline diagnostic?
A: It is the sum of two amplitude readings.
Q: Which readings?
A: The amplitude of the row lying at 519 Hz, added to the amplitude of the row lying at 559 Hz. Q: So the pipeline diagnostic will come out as 32.2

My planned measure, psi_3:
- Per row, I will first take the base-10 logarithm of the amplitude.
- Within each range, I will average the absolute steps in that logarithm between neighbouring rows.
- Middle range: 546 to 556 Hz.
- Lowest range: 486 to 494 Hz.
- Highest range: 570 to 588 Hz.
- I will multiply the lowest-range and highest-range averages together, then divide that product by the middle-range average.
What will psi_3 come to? 0.041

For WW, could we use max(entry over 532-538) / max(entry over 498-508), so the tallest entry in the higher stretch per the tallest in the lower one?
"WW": 0.93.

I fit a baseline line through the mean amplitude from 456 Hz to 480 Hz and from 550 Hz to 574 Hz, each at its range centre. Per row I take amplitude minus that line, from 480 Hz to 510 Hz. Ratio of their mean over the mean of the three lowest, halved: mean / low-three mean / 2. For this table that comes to 0.13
